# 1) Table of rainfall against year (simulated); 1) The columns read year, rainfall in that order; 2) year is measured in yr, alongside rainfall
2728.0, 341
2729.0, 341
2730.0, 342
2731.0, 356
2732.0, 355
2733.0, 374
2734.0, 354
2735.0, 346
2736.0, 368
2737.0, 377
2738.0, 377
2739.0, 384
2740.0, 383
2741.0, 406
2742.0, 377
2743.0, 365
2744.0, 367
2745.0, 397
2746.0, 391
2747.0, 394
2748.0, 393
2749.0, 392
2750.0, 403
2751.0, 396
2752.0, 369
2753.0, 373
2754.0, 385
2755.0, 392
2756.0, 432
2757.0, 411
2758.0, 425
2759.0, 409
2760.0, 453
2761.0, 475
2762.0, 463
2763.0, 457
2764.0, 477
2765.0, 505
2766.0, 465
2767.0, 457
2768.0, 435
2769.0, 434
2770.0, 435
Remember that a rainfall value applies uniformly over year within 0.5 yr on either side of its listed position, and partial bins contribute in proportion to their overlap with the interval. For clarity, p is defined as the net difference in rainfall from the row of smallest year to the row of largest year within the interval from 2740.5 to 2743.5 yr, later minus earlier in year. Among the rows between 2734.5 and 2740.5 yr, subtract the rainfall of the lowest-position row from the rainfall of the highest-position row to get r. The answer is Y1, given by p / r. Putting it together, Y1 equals -1.1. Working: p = -41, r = 37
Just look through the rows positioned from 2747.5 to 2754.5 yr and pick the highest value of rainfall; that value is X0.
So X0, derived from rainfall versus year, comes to 403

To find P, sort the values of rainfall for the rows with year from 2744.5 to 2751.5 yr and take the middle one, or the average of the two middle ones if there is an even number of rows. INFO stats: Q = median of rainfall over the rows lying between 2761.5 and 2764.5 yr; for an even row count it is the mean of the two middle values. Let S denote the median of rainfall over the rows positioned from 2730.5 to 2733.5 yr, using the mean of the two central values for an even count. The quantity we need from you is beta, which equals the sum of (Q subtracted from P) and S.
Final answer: 287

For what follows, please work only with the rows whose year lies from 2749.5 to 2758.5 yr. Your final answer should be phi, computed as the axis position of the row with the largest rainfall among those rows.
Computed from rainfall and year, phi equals 2756.0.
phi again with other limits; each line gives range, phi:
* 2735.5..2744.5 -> 2741.0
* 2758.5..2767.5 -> 2765.0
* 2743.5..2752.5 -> 2750.0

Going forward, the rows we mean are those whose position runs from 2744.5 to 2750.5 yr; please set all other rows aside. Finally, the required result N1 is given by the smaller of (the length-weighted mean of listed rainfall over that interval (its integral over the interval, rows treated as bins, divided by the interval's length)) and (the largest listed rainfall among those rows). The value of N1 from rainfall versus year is 395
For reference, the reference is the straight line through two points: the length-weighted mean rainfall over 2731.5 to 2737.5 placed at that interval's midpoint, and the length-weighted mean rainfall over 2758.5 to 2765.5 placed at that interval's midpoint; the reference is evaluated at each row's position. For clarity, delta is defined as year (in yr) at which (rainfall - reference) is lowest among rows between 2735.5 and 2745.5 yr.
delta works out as 2744.0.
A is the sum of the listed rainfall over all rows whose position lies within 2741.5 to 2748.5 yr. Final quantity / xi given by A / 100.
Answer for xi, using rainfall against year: 27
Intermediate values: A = 2684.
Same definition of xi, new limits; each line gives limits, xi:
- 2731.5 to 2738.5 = 26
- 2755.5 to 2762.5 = 31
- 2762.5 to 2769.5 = 32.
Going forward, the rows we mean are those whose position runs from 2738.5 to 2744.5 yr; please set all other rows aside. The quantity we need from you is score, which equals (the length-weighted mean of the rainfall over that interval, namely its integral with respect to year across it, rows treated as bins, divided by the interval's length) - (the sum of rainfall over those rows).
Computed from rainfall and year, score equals -1902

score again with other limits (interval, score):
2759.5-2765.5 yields -2358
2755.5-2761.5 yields -2171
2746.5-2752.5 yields -1956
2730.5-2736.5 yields -1794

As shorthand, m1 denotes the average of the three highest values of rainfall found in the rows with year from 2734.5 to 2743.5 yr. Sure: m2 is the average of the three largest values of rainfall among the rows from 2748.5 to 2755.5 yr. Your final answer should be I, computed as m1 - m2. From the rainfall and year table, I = -6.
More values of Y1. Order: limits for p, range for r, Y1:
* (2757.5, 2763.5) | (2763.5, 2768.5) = -0.8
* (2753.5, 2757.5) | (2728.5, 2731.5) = 1.7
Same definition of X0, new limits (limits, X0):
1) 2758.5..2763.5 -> 475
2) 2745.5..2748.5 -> 394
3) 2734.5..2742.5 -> 406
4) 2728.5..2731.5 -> 356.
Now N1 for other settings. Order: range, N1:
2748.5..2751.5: 397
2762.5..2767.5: 472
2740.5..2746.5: 384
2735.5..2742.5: 382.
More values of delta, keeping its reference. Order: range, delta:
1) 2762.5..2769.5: 2769.0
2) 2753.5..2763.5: 2754.0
